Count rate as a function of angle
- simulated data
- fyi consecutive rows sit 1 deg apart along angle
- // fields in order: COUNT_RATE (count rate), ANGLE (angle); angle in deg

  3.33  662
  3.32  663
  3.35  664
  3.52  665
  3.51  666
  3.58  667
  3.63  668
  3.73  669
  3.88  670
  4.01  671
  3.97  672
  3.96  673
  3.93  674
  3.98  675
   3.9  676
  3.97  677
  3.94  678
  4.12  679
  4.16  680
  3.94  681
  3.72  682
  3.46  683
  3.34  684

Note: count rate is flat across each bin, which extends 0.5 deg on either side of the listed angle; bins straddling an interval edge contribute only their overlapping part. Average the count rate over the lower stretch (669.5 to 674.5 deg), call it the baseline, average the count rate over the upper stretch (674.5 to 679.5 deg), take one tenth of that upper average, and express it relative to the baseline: 0.1008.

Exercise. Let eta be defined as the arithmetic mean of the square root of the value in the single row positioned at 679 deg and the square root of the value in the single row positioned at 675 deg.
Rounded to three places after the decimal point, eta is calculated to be 2.012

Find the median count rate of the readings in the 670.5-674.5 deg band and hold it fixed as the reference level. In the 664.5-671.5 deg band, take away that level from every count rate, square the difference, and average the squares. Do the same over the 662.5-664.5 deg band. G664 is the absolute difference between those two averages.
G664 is 0.29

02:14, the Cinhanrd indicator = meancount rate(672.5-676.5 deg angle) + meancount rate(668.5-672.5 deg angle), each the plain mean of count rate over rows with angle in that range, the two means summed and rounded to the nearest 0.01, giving 7.84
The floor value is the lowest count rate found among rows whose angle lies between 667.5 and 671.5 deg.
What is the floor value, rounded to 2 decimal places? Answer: 3.63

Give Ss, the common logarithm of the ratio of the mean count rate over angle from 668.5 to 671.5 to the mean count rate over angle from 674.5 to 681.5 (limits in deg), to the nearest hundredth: -0.01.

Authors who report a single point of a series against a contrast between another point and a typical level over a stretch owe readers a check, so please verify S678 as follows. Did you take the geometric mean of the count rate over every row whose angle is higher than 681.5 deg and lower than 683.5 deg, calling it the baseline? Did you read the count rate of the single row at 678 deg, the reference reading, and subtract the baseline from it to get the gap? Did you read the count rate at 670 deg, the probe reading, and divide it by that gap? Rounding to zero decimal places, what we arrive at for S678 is 11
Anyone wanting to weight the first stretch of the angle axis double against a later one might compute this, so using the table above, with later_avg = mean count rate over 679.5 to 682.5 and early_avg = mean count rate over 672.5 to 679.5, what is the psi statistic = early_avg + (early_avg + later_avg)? 11.9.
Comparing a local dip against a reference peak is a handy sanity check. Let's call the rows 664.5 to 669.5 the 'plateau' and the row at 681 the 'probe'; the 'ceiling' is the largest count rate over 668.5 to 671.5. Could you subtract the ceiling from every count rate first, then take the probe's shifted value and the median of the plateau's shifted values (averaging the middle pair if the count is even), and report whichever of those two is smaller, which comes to -0.4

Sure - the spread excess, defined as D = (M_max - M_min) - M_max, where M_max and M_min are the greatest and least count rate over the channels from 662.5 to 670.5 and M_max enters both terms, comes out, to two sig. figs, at -3.3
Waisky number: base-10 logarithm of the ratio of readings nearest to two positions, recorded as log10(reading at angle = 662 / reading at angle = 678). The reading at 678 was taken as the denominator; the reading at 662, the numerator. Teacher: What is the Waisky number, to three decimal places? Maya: -0.073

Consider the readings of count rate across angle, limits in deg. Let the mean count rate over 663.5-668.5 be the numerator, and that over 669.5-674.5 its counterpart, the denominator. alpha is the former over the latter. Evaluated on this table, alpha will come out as 0.89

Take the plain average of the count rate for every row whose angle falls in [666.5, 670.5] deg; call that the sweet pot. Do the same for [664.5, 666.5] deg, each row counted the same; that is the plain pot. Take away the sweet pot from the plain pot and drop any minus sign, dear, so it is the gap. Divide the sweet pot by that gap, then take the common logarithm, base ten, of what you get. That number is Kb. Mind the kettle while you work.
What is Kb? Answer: 1.29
